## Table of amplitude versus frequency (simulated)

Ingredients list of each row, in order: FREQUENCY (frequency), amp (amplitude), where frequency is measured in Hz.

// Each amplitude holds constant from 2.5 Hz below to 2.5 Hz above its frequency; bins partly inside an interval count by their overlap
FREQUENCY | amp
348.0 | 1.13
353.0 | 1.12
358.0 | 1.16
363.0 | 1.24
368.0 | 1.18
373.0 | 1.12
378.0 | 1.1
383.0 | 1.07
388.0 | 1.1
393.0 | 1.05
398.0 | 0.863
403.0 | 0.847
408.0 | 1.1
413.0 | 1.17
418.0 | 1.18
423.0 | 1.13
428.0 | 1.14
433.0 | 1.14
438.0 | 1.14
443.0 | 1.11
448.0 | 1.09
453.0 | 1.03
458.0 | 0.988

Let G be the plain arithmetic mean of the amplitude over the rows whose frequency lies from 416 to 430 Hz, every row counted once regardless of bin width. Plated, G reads 1.15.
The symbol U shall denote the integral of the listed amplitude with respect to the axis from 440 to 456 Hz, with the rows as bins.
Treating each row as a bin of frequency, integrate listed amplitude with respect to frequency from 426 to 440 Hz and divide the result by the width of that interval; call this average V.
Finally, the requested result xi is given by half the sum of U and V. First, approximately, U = 17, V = 1.14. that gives 9.2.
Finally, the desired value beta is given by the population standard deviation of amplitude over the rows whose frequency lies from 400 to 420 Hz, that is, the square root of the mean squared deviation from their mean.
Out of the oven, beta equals 0.13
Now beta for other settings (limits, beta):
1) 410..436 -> 0.02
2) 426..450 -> 0.02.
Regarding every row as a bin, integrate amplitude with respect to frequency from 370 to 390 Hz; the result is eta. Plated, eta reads 22.0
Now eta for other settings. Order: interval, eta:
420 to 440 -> 22.8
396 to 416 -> 20.1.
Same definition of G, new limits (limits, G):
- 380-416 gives 1.03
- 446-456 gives 1.06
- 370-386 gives 1.10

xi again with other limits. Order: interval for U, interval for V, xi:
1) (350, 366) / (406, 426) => 10.0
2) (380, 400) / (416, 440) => 10.8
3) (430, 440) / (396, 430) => 6.2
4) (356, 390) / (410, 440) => 19.9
